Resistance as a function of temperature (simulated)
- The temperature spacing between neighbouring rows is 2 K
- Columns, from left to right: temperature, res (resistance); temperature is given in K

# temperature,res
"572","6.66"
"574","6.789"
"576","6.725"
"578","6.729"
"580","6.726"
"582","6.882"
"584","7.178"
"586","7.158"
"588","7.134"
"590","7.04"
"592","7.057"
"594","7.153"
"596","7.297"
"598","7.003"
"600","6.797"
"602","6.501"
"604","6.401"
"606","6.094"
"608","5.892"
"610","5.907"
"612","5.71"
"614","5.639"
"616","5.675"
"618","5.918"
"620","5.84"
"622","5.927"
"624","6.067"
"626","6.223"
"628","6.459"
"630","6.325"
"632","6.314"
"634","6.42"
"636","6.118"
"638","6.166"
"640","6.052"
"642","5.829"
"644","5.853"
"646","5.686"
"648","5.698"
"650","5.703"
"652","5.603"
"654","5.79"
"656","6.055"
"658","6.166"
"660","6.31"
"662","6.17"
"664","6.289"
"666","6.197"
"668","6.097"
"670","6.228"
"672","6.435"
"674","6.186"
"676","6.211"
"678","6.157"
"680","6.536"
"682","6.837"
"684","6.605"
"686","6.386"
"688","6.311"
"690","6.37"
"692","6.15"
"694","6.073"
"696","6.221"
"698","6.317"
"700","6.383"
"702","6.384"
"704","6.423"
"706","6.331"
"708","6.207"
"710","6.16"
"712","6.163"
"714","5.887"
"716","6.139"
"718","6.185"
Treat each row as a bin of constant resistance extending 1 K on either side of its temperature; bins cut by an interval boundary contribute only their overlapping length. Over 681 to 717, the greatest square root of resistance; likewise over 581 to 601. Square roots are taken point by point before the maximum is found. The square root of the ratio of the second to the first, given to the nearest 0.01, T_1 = 1.02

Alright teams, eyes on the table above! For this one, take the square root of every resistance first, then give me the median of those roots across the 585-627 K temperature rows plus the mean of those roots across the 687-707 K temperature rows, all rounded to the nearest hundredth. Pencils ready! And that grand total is 5.00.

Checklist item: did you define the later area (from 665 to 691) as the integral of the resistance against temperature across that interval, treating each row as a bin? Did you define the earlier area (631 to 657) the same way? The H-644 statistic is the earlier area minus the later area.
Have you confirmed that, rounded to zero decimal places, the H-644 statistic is -11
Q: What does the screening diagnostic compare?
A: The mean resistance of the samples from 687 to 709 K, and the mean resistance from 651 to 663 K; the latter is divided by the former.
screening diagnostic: 0.96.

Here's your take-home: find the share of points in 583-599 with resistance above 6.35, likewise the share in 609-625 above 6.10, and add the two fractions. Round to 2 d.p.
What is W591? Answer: 1.00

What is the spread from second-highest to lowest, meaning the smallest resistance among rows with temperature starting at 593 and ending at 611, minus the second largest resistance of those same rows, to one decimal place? -1.3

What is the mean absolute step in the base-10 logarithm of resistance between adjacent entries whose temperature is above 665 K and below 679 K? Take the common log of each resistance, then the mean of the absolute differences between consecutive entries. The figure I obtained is 0.0089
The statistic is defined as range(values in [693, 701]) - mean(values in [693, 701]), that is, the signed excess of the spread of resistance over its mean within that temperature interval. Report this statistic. -5.94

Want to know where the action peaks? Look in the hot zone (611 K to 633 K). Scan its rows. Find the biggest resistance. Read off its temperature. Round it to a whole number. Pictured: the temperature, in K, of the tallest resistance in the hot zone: 628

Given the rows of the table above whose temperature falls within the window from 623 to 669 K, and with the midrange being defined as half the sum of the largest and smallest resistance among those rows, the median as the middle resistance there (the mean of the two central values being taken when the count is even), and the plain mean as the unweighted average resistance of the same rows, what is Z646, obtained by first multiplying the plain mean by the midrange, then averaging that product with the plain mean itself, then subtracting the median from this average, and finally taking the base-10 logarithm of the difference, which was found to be 1.18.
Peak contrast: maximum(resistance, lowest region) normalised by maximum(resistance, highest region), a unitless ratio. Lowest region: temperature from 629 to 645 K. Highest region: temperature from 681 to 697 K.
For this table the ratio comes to 0.94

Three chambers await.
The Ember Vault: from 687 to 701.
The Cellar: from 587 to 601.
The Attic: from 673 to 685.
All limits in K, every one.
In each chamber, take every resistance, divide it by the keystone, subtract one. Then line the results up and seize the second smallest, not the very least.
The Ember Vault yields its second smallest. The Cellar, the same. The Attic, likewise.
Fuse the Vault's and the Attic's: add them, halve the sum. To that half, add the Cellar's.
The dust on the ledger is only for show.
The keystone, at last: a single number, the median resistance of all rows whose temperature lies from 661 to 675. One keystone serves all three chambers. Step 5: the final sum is 0.13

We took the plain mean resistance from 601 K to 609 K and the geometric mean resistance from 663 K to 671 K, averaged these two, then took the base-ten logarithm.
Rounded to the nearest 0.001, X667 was 0.793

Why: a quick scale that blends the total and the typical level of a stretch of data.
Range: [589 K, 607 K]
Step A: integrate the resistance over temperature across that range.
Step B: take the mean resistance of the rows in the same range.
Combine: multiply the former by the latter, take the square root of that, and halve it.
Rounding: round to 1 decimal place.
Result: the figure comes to 14.5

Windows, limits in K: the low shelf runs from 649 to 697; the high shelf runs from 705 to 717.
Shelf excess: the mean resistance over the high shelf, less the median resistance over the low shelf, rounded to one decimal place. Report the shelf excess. -0.1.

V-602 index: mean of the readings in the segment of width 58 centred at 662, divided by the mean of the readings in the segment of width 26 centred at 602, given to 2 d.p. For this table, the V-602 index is 0.95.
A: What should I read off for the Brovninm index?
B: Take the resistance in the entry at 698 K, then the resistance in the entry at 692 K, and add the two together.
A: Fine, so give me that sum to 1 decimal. 12.5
